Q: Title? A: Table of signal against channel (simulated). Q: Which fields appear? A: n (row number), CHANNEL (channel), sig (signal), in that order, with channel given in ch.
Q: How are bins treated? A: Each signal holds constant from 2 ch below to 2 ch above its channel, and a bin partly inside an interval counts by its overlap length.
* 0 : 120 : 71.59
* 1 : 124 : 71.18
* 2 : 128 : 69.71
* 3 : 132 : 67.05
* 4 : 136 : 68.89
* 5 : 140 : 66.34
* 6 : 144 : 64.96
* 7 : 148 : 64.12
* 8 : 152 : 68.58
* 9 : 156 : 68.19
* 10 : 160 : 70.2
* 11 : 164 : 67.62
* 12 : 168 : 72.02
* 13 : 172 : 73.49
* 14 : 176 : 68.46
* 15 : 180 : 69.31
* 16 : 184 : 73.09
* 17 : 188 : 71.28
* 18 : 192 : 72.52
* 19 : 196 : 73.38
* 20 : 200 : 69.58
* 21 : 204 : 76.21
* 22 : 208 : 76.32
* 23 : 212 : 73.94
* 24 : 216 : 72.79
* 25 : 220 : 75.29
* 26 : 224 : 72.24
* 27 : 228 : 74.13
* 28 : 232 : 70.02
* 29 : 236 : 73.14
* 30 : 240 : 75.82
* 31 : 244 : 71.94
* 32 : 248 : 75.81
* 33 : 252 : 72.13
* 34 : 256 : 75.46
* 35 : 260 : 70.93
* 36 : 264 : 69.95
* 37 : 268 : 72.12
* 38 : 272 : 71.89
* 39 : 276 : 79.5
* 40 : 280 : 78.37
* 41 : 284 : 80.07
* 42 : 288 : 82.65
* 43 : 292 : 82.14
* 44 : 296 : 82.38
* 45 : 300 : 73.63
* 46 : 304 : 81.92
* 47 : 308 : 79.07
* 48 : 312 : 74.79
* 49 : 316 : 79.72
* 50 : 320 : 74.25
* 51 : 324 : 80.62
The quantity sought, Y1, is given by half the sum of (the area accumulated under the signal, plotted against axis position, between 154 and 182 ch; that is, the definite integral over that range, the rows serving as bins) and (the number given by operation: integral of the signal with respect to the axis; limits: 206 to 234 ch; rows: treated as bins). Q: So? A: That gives 2008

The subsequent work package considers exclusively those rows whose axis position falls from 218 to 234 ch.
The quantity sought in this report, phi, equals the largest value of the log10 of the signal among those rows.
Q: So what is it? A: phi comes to 1.88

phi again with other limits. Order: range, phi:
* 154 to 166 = 1.85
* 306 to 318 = 1.90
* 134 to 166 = 1.85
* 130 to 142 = 1.84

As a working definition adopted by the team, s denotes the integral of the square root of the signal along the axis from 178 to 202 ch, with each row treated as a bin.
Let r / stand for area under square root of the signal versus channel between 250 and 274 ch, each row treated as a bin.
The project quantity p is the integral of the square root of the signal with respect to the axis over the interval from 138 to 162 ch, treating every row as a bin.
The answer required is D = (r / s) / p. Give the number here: 0.0051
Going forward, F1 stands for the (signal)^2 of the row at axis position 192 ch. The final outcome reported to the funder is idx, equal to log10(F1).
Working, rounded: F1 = 5259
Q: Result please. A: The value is 3.721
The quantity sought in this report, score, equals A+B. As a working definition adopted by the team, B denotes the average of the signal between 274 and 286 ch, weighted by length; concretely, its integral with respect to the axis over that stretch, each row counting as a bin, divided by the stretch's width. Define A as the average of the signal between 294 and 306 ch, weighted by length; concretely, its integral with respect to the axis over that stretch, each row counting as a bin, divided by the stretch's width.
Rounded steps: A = 79.3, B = 79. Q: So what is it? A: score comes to 159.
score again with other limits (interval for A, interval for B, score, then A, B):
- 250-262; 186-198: 145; 72.8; 72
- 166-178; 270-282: 148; 71.3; 77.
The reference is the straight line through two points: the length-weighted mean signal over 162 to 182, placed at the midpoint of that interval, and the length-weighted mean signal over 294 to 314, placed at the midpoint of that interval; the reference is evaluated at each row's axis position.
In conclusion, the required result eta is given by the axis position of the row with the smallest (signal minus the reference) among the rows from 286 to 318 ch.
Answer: 300 ch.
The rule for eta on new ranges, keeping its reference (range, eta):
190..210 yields 200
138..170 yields 148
